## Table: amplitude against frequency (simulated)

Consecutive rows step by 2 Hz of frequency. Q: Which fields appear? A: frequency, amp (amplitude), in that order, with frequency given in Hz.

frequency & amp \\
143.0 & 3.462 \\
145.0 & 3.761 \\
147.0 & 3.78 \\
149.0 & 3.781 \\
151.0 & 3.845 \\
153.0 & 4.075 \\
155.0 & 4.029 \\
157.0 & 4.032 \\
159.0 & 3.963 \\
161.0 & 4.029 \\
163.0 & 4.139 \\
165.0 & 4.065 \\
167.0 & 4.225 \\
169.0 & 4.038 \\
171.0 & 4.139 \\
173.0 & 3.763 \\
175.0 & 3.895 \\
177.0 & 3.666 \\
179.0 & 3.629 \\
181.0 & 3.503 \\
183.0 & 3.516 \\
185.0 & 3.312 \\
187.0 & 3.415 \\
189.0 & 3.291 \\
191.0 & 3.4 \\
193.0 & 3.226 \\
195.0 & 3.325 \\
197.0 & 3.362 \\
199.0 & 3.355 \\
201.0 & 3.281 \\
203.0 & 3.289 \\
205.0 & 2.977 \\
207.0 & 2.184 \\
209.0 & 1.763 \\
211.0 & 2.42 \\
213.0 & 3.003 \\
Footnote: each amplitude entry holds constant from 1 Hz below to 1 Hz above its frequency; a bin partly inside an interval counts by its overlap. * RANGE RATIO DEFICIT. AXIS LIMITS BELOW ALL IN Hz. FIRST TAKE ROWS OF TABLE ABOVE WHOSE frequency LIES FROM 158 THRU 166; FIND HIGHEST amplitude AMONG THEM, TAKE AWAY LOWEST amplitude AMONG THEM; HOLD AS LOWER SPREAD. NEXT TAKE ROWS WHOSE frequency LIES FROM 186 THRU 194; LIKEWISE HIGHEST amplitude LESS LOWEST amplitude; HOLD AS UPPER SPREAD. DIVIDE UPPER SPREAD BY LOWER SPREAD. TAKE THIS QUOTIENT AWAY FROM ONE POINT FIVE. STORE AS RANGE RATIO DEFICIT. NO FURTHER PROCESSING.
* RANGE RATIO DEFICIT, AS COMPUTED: 0.4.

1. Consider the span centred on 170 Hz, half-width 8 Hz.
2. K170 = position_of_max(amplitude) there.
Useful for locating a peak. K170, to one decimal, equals 167.0 Hz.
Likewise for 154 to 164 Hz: 163.0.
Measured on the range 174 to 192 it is 175.0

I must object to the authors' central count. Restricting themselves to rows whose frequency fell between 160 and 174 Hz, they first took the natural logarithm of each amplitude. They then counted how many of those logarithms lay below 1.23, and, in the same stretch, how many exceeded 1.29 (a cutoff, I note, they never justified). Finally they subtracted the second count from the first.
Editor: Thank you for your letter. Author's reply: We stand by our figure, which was -7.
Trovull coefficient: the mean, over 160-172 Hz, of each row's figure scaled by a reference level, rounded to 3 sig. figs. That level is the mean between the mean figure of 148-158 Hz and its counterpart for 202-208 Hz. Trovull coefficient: 1.21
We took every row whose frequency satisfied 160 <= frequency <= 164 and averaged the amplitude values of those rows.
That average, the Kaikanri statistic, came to 4.1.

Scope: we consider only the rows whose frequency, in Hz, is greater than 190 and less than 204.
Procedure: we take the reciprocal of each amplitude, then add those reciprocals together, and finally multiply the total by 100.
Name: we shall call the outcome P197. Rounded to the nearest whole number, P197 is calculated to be 211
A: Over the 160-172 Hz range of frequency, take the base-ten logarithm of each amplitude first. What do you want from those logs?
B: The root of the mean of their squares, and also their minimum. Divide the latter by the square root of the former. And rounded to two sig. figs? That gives 0.77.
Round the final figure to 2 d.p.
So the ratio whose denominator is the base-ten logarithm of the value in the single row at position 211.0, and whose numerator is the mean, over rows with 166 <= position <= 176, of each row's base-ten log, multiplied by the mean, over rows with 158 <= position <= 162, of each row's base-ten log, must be 0.95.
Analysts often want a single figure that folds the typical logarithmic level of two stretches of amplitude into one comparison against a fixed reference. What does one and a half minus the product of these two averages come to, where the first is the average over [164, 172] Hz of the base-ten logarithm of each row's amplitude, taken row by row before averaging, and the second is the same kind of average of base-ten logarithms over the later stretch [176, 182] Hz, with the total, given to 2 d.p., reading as 1.16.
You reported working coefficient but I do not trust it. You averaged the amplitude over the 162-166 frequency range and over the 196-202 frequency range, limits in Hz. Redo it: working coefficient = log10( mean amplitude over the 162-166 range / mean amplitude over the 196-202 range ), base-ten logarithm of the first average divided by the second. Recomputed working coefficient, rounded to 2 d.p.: 0.09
